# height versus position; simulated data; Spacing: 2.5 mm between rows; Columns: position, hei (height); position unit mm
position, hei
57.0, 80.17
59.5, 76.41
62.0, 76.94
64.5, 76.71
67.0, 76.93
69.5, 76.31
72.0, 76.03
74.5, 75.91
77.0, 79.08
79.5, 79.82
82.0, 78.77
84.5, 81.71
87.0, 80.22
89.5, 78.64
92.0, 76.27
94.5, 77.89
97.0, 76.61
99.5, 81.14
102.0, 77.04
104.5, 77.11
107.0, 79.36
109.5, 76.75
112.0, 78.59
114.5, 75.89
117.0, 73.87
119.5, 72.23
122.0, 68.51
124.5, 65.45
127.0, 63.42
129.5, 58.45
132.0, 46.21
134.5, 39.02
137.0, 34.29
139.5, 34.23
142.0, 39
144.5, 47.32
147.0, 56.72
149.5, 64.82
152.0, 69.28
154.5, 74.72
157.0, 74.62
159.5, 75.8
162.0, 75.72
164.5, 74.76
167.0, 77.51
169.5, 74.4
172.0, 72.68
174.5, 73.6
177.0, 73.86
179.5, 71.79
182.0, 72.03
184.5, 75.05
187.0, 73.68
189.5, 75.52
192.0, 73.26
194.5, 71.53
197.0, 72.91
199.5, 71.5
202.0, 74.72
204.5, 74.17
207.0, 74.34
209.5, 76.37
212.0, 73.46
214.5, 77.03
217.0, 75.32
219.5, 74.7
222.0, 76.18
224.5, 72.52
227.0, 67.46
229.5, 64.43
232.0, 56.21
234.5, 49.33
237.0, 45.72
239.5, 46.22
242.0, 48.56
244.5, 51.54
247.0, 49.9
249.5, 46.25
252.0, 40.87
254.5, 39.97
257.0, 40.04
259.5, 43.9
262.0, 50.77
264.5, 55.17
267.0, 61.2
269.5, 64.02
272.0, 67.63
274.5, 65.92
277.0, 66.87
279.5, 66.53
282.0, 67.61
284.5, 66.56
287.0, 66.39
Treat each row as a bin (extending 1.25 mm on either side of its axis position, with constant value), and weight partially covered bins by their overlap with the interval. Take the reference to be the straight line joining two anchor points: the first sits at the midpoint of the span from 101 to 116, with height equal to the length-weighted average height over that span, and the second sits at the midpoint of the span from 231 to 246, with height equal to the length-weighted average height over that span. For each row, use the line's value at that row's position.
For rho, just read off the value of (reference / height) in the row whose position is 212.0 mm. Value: 0.75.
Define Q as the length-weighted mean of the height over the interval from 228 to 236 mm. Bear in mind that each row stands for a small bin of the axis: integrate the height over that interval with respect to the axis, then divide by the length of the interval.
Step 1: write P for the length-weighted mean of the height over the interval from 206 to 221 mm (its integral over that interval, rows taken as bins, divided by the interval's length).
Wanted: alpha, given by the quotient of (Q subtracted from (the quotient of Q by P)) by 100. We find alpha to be -0.56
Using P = 75.2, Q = 57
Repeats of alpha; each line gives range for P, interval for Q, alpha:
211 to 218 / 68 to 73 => -0.75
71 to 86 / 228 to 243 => -0.51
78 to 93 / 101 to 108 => -0.77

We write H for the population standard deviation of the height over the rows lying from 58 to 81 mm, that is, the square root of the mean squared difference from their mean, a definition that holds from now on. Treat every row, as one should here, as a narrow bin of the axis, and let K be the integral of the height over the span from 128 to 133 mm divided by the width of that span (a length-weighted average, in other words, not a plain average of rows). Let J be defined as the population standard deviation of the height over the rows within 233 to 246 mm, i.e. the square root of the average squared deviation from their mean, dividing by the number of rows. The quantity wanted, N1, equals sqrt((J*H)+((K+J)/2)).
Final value 5.5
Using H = 1.3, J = 2.13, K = 53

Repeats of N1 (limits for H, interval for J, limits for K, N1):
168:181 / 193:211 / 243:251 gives 5.2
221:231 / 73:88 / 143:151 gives 6.1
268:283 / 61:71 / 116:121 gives 6.1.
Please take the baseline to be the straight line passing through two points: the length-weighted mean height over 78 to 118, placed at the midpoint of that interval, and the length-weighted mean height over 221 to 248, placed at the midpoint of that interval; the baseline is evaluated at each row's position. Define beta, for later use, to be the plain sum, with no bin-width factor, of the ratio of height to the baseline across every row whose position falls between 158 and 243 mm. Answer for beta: 38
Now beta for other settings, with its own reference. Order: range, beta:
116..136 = 7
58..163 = 38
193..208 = 7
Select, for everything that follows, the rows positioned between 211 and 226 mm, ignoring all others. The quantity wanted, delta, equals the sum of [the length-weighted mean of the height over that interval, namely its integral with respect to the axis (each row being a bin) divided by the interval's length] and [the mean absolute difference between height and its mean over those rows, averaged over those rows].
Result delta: 76.1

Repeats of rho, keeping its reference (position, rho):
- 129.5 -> 1.25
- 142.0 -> 1.80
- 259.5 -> 1.02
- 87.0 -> 1.02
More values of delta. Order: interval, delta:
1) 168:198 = 74.4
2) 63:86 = 79.6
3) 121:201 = 76.0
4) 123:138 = 63.0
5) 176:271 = 74.9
